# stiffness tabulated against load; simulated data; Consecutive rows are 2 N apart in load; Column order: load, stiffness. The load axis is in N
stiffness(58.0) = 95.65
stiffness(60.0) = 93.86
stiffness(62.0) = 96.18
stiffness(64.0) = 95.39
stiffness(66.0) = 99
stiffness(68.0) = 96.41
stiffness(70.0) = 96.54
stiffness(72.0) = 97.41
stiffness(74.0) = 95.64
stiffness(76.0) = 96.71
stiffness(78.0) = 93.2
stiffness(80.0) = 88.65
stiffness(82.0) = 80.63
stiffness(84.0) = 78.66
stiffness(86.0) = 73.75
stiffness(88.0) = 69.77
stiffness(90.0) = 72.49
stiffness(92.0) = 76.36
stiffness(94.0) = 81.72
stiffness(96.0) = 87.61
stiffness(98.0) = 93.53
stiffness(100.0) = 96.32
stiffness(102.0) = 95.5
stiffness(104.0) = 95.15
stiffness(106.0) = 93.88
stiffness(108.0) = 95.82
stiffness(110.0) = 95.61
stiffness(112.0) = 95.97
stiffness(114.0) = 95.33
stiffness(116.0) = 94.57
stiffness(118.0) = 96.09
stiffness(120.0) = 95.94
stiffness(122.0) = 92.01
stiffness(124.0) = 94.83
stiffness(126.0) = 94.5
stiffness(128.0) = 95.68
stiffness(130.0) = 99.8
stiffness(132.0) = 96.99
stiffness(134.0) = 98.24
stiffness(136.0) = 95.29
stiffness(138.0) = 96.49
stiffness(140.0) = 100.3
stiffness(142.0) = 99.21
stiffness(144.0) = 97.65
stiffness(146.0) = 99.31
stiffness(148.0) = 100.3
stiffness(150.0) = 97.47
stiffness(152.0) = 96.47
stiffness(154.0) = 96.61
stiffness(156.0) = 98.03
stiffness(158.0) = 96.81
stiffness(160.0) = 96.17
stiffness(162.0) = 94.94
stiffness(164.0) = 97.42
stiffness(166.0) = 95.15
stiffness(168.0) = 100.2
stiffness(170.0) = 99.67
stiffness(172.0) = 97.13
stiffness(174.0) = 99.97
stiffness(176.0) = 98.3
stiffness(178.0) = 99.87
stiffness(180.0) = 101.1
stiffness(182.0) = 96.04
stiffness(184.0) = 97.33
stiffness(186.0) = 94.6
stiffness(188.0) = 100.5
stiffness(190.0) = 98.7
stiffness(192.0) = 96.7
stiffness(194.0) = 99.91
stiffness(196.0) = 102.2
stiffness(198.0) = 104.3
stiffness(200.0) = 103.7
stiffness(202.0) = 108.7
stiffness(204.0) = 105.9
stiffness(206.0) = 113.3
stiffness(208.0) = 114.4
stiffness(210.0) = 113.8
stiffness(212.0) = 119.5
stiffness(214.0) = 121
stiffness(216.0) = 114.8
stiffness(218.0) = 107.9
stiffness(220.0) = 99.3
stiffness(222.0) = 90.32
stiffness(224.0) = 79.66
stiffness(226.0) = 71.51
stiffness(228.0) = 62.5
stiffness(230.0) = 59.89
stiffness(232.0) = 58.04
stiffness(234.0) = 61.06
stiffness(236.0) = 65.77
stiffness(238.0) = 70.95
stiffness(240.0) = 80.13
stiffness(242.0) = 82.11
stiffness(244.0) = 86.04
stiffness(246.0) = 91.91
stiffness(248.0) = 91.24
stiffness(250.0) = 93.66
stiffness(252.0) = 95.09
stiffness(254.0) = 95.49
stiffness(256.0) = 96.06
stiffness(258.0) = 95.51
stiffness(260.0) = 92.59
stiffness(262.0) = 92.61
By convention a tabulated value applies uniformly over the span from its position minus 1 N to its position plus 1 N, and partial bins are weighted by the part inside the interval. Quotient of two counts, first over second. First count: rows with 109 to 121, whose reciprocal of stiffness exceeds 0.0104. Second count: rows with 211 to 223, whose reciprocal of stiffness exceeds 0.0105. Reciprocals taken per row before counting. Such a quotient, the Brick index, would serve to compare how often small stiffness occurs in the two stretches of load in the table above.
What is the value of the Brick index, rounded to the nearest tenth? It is 6.0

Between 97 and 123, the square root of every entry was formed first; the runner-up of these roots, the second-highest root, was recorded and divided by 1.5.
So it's 6.5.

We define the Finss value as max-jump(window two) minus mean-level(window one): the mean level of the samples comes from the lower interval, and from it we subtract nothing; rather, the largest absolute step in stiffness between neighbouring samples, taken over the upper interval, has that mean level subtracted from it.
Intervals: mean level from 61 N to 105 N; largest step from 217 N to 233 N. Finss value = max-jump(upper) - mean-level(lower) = -78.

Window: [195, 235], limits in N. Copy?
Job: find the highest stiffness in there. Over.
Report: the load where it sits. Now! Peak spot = 214.0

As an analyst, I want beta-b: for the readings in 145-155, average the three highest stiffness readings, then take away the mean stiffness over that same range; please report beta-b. 1.0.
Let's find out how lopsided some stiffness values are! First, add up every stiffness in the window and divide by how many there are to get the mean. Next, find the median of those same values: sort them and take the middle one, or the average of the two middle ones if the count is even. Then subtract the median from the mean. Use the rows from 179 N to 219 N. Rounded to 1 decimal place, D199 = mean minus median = 1.7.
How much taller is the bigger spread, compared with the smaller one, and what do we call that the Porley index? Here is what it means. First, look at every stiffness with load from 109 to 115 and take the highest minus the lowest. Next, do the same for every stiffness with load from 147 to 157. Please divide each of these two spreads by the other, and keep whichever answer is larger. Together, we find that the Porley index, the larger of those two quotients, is 6.0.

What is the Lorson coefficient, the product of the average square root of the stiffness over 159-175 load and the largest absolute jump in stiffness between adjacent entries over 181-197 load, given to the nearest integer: 58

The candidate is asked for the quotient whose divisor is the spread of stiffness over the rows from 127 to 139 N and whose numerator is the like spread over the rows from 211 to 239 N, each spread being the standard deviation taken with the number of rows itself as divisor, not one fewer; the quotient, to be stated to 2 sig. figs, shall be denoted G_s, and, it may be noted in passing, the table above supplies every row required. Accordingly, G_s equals 15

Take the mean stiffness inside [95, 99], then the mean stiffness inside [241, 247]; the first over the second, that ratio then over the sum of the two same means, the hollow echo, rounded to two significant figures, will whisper 0.0059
